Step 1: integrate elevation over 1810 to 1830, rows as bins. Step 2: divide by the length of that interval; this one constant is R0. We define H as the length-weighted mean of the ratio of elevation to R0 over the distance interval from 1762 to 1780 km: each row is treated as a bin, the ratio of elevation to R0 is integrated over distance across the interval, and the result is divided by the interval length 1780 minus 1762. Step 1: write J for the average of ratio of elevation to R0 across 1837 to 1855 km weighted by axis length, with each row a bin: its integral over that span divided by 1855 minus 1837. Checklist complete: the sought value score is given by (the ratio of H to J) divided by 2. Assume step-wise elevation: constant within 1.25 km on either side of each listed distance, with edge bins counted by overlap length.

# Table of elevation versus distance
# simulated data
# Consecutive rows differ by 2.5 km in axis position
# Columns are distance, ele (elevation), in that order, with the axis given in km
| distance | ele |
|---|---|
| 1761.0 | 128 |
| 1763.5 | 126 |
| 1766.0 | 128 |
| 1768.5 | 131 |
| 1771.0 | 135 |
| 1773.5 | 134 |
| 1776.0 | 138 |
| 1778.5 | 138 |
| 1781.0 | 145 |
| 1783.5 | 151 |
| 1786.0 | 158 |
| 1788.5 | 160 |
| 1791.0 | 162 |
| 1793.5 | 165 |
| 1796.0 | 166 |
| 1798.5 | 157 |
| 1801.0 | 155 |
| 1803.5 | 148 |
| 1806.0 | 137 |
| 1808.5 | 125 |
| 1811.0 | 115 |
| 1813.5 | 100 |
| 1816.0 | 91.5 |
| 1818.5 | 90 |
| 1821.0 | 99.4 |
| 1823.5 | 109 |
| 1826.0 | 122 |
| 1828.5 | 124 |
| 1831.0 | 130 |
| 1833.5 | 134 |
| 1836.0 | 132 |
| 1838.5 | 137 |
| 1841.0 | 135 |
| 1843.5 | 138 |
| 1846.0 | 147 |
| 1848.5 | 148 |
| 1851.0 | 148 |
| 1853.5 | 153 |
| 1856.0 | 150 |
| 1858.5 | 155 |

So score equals 0.46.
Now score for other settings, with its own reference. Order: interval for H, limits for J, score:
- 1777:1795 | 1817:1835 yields 0.67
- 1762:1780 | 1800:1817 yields 0.53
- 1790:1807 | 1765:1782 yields 0.58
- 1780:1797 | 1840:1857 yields 0.54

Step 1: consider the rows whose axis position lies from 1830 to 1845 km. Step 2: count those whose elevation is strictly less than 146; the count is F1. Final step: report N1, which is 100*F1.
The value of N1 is 600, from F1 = 6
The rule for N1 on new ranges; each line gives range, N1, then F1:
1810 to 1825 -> 600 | 6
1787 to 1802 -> 0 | 0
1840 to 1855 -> 200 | 2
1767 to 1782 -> 600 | 6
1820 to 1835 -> 600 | 6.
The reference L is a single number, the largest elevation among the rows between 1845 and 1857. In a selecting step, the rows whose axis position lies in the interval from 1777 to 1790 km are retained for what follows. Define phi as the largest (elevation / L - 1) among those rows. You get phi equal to 0.05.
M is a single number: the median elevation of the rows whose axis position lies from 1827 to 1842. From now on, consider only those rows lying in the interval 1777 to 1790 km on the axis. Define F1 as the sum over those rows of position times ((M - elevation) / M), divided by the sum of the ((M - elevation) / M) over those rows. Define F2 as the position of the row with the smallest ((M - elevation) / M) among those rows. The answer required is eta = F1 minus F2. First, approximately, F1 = 1785.1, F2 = 1788.5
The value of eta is -3.4 km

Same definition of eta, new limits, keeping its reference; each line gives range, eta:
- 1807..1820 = 6.6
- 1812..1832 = -11.8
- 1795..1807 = 3.3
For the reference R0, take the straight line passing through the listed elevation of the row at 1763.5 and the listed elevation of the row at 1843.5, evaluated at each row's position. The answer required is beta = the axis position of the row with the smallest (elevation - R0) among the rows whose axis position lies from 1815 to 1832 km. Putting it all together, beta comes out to 1818.5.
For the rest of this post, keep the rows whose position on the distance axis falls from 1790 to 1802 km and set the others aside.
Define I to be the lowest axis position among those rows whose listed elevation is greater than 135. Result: 1791.0 km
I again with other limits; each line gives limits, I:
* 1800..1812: 1801.0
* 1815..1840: 1838.5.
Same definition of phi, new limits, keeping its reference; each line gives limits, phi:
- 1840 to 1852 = -0.03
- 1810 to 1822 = -0.25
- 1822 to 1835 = -0.12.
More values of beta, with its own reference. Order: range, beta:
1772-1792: 1773.5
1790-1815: 1813.5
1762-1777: 1763.5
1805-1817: 1816.0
